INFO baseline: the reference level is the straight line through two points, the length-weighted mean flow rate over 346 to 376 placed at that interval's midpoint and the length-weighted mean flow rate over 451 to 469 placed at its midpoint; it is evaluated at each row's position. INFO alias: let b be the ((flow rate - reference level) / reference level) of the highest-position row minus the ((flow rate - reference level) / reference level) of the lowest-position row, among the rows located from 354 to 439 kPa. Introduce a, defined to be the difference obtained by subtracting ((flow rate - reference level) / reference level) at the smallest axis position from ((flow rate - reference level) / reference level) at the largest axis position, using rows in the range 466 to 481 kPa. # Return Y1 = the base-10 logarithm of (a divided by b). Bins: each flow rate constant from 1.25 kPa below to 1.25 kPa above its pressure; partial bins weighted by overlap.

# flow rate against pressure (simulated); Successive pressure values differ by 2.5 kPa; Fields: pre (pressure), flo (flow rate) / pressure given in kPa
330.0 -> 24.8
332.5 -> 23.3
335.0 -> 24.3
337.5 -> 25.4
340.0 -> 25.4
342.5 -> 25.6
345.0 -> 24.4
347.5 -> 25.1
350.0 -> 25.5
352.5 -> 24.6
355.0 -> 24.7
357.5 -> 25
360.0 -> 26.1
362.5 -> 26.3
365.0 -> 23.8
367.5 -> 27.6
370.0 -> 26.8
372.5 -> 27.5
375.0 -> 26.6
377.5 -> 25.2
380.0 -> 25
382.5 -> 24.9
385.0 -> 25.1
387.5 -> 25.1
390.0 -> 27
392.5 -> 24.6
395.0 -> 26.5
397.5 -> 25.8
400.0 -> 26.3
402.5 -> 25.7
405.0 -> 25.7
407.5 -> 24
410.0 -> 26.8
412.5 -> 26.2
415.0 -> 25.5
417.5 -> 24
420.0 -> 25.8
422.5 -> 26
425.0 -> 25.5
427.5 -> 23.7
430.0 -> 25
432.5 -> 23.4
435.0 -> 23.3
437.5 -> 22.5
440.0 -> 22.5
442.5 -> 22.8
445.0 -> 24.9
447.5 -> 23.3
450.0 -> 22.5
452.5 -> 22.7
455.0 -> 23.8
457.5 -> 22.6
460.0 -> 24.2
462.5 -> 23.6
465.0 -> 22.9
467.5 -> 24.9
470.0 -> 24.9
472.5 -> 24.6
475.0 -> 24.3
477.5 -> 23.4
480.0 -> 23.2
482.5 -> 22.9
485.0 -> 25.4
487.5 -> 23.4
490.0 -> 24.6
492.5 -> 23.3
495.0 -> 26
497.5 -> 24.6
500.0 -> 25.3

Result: 0.5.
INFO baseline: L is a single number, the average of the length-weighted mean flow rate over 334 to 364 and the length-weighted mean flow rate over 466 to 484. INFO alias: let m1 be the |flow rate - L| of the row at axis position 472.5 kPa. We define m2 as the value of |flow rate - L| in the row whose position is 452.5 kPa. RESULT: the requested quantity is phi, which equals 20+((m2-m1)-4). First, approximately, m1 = 0.0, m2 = 1.9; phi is 17.9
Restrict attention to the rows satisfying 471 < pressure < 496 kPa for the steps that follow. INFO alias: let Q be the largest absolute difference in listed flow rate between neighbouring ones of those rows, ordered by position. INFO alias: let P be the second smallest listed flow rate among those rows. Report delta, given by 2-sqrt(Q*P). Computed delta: -5.9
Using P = 23.2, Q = 2.7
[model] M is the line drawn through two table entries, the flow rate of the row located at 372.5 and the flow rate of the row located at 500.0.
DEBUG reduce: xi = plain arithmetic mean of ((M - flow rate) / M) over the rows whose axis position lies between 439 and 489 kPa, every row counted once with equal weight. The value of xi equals 0.09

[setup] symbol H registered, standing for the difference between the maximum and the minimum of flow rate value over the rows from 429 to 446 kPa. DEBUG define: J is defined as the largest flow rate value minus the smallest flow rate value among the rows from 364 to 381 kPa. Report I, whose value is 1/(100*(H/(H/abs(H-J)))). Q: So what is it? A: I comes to 0.008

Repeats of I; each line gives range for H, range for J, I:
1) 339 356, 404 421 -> 0.006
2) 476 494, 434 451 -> 0.100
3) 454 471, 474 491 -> 0.050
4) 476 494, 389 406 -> 0.100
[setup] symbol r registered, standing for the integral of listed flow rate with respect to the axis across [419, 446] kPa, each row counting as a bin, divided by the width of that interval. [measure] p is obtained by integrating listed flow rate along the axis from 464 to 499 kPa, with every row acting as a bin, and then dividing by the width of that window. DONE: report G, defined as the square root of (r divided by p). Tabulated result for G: 1.00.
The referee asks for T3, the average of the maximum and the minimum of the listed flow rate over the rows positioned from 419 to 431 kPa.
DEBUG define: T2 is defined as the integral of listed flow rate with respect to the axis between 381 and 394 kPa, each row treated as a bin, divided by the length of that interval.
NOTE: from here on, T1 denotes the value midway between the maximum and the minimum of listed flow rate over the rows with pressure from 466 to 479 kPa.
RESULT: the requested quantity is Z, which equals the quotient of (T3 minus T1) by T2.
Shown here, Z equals 0.03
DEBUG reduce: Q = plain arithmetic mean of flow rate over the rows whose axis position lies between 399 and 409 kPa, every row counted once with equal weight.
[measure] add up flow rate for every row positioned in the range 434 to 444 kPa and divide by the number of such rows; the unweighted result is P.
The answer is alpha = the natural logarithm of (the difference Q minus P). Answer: 1.0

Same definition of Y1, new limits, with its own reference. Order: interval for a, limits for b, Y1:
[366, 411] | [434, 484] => -0.5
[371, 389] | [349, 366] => 0.2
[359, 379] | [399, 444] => -0.7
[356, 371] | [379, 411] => -0.1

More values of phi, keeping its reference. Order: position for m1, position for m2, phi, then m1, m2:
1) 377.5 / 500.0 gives 16.1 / 0.6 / 0.7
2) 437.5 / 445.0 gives 14.2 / 2.1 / 0.3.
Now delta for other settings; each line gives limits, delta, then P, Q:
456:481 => -4.8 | 22.9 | 2.0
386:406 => -5.8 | 25.1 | 2.4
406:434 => -6.1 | 23.7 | 2.8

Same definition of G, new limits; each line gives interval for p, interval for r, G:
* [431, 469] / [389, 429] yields 1.05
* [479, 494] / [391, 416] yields 1.04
